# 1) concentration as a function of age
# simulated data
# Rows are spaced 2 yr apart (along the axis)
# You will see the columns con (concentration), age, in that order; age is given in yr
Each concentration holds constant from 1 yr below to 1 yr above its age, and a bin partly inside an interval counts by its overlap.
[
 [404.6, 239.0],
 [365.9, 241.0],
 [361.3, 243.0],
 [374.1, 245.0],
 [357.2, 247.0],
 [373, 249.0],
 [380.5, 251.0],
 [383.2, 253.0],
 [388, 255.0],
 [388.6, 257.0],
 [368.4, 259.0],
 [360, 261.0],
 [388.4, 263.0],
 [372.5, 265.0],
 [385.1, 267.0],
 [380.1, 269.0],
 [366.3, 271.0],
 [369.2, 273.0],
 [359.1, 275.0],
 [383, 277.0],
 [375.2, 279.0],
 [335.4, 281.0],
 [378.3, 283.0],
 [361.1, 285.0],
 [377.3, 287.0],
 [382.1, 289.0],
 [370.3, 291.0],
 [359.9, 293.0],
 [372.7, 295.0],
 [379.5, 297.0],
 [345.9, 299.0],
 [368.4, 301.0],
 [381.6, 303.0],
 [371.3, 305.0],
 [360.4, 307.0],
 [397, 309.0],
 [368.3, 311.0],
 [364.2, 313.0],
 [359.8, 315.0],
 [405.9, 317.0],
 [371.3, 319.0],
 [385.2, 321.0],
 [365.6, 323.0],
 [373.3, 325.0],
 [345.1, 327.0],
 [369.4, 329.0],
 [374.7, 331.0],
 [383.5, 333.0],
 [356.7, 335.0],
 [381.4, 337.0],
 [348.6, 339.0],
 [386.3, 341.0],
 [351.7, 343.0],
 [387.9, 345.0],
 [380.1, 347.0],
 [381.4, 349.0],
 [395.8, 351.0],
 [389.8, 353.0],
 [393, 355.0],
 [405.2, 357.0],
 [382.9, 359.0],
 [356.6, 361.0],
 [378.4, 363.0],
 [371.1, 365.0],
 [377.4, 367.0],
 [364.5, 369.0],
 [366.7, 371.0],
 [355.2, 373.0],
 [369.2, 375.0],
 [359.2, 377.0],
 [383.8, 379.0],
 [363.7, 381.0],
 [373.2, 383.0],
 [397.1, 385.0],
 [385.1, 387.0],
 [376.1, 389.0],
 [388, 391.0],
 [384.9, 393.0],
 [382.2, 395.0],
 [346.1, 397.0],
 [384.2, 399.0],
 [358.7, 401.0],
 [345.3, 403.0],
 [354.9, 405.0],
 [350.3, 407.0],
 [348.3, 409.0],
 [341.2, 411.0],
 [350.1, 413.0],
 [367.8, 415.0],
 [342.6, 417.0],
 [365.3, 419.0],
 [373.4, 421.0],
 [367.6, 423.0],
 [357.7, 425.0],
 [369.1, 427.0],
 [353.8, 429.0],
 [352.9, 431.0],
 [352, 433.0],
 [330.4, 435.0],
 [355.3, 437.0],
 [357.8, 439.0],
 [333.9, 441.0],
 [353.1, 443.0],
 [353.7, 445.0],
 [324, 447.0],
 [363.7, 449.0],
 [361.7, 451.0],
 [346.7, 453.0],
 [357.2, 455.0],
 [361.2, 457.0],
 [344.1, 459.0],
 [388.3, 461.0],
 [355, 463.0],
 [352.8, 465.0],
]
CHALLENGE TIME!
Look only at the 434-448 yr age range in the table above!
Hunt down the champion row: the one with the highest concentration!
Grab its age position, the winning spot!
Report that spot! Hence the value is 439.0 yr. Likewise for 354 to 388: 357.0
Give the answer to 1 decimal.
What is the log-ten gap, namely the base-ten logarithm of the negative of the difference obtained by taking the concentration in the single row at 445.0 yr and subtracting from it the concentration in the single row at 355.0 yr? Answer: 1.6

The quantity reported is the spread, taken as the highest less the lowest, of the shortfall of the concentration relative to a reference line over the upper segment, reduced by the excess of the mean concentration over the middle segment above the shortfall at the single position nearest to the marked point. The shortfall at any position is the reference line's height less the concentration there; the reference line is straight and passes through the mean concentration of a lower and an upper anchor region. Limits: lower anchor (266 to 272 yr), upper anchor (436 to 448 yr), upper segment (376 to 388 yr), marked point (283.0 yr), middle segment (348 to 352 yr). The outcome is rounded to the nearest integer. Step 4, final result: -353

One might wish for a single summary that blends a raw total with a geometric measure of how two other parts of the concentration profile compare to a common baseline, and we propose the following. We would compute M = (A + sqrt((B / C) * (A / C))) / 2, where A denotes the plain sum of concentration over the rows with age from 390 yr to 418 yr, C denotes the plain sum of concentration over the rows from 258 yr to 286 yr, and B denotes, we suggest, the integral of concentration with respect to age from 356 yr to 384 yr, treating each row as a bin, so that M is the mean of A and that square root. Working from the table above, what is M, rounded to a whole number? 2523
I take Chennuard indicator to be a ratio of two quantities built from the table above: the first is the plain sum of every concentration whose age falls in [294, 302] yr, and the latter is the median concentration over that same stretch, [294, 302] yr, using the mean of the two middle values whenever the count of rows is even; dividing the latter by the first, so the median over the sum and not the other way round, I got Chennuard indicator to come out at 0.253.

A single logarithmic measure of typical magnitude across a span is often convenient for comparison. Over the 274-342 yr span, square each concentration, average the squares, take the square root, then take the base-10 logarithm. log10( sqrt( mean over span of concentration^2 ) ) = 2.57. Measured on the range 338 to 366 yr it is 2.58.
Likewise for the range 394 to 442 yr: 2.55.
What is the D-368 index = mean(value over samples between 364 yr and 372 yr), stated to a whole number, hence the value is 370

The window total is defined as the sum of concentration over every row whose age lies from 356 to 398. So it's 7867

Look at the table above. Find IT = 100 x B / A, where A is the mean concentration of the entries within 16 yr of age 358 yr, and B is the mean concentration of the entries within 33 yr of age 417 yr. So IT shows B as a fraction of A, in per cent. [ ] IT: 95.3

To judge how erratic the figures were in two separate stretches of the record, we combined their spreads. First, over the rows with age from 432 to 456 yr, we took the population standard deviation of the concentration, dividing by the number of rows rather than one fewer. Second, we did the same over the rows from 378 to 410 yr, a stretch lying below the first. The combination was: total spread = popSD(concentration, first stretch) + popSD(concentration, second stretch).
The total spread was 29.1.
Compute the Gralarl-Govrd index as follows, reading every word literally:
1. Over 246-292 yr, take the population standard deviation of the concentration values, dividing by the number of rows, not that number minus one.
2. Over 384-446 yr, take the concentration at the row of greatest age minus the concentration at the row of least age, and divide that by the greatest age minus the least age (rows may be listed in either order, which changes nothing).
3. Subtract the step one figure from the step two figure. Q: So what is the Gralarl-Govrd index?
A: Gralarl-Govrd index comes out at -13.1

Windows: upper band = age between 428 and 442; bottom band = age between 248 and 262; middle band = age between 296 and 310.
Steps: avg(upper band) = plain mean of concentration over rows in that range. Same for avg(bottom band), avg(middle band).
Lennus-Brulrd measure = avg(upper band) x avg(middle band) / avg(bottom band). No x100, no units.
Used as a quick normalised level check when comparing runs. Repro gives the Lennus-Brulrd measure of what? 343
